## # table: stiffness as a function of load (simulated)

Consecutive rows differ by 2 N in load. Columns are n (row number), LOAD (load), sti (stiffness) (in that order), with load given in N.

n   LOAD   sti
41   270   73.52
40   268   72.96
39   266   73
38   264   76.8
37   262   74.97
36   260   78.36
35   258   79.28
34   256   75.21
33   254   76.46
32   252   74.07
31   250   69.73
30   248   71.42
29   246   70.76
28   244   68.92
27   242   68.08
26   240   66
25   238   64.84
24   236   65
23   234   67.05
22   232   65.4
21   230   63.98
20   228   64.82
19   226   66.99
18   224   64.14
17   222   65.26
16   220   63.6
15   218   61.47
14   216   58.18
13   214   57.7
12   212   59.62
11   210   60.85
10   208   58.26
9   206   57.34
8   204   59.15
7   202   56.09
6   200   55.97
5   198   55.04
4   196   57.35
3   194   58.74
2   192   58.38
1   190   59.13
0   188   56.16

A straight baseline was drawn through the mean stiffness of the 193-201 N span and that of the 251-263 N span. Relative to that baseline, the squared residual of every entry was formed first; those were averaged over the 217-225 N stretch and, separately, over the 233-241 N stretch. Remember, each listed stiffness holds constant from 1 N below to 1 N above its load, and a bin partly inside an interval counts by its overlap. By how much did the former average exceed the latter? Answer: -17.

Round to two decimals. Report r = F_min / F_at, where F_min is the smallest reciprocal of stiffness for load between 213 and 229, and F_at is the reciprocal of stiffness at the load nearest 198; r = 0.82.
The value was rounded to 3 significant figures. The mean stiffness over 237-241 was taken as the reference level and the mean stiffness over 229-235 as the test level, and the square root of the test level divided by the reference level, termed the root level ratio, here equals 1.00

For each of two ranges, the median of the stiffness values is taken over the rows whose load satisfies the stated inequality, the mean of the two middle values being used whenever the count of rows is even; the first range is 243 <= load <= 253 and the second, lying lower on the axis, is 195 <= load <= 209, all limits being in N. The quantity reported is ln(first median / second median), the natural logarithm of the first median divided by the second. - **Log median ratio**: 0.210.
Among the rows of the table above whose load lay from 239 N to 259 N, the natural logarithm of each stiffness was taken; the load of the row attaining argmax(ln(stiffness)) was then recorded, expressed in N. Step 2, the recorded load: 258 N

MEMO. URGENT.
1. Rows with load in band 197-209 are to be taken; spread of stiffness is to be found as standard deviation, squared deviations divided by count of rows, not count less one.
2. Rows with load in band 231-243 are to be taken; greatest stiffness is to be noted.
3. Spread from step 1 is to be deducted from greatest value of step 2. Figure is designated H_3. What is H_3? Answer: 67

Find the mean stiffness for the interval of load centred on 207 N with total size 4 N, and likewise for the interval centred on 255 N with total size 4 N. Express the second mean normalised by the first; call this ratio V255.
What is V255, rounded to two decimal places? 1.31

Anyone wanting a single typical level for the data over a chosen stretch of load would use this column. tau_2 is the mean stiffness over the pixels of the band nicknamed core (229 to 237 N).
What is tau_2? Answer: 65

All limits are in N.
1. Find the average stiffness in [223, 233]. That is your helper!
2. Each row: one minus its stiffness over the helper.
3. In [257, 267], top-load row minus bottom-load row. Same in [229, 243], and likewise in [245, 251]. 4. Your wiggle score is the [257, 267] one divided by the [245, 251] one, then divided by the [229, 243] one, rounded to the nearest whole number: -97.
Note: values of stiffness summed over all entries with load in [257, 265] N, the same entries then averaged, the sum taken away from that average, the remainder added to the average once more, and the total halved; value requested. -77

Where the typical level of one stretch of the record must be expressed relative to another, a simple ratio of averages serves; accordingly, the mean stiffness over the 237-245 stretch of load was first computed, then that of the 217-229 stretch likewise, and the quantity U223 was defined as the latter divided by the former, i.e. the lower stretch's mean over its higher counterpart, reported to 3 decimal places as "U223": 0.961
